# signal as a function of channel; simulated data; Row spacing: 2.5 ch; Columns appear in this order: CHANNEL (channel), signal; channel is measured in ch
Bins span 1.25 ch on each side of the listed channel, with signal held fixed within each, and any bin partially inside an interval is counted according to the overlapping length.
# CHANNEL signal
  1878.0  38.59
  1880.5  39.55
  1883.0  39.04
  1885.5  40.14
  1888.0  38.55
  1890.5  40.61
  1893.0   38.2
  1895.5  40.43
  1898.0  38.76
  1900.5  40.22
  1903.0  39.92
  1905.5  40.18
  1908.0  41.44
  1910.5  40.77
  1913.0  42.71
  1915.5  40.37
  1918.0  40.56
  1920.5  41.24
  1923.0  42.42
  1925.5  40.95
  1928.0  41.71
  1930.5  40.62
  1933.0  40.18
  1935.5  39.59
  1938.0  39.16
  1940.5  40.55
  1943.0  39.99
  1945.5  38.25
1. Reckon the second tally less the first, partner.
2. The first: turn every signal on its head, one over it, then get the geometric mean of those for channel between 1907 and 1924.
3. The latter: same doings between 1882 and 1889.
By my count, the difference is 0.0013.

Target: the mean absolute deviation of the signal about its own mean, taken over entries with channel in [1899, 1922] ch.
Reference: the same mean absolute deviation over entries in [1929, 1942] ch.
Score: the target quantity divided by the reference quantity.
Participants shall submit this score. 1.26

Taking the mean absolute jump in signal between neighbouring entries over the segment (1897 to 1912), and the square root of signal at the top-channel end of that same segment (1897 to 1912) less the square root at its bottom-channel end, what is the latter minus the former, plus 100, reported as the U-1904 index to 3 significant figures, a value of 99.4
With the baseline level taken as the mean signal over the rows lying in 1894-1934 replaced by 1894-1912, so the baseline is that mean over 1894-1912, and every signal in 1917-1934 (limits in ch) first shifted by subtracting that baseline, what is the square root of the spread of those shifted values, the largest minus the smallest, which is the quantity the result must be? 1.5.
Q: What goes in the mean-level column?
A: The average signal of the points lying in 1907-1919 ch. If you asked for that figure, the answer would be 41.2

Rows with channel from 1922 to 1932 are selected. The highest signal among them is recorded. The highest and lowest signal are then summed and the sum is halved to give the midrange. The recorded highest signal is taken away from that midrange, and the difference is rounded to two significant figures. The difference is -0.90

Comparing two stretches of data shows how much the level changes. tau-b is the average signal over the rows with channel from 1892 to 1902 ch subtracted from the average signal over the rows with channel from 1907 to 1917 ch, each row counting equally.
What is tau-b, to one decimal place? 1.9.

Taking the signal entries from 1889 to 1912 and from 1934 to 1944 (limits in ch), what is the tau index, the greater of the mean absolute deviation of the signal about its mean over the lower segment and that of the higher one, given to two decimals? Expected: 0.73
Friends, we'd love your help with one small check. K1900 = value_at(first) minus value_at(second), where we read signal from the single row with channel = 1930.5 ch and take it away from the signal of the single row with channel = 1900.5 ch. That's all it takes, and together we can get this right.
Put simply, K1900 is -0.40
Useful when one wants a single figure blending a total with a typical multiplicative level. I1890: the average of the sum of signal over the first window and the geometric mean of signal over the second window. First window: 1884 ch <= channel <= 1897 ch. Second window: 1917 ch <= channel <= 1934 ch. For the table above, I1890 120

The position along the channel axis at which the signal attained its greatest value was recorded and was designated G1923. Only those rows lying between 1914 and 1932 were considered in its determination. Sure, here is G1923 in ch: 1923.0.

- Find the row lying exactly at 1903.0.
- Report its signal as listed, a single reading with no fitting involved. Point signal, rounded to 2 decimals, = 39.92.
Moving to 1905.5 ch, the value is 40.18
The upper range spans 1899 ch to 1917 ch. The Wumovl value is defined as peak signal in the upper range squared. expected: 1824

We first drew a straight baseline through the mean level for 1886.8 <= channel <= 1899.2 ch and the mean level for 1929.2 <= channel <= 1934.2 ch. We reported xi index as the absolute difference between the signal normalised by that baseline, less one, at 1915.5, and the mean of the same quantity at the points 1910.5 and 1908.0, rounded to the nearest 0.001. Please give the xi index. 0.023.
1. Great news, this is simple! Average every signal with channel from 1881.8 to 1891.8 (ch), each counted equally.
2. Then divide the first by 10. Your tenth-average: 3.96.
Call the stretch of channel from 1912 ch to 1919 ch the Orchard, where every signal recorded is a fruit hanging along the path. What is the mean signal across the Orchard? 41.2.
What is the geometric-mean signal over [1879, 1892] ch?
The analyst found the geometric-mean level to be 39.6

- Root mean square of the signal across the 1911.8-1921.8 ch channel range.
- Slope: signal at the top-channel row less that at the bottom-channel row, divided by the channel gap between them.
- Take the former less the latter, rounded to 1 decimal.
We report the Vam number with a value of 41.4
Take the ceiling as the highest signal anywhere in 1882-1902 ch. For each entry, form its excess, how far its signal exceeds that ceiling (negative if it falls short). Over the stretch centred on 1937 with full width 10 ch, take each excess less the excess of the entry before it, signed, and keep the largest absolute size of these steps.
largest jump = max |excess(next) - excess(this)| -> 1.4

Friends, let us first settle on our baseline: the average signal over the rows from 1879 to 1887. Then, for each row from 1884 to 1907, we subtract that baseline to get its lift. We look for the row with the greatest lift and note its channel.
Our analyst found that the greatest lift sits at 1890.5 ch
